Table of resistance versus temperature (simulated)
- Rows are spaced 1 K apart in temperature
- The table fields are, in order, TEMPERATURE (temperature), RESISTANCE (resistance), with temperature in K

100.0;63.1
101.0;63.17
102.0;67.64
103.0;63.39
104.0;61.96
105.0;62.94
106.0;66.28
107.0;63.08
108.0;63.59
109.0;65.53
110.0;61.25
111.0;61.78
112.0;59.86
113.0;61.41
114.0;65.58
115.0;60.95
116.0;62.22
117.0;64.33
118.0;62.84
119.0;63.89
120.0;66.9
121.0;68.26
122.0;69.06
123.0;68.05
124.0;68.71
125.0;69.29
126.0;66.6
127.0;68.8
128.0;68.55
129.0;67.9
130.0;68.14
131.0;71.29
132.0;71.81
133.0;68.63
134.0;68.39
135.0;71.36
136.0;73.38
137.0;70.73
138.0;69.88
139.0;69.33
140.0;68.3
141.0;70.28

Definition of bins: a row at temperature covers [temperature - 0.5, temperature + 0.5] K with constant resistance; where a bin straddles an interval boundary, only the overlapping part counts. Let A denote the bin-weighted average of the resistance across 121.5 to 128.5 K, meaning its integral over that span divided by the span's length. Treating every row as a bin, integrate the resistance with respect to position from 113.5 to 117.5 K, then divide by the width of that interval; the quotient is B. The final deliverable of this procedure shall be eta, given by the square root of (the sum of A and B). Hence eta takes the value 11.48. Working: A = 68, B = 63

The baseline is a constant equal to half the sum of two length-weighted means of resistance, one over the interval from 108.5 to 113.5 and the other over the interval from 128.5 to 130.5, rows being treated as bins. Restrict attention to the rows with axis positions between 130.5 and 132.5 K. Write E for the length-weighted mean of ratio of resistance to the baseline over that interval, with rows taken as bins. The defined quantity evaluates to 1.10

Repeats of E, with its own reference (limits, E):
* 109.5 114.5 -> 0.95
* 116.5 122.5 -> 1.01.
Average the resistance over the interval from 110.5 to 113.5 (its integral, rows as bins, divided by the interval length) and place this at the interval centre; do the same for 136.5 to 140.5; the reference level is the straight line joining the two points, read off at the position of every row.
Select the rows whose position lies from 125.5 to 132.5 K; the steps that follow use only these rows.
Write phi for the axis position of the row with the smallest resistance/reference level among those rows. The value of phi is 126.0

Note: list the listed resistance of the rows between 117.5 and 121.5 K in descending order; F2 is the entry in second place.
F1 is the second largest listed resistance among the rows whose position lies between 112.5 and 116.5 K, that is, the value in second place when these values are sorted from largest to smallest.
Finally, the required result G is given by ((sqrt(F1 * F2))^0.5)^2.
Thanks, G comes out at 64.5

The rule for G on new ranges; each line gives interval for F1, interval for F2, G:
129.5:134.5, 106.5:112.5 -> 67.3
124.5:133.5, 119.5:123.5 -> 69.8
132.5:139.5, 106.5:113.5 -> 67.4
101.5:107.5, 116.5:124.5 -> 67.5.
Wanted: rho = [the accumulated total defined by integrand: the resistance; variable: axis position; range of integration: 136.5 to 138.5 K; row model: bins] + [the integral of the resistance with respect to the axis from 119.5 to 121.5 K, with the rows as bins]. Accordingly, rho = 276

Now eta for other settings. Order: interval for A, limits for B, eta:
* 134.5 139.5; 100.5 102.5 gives 11.68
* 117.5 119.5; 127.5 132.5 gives 11.53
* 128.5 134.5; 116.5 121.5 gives 11.60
